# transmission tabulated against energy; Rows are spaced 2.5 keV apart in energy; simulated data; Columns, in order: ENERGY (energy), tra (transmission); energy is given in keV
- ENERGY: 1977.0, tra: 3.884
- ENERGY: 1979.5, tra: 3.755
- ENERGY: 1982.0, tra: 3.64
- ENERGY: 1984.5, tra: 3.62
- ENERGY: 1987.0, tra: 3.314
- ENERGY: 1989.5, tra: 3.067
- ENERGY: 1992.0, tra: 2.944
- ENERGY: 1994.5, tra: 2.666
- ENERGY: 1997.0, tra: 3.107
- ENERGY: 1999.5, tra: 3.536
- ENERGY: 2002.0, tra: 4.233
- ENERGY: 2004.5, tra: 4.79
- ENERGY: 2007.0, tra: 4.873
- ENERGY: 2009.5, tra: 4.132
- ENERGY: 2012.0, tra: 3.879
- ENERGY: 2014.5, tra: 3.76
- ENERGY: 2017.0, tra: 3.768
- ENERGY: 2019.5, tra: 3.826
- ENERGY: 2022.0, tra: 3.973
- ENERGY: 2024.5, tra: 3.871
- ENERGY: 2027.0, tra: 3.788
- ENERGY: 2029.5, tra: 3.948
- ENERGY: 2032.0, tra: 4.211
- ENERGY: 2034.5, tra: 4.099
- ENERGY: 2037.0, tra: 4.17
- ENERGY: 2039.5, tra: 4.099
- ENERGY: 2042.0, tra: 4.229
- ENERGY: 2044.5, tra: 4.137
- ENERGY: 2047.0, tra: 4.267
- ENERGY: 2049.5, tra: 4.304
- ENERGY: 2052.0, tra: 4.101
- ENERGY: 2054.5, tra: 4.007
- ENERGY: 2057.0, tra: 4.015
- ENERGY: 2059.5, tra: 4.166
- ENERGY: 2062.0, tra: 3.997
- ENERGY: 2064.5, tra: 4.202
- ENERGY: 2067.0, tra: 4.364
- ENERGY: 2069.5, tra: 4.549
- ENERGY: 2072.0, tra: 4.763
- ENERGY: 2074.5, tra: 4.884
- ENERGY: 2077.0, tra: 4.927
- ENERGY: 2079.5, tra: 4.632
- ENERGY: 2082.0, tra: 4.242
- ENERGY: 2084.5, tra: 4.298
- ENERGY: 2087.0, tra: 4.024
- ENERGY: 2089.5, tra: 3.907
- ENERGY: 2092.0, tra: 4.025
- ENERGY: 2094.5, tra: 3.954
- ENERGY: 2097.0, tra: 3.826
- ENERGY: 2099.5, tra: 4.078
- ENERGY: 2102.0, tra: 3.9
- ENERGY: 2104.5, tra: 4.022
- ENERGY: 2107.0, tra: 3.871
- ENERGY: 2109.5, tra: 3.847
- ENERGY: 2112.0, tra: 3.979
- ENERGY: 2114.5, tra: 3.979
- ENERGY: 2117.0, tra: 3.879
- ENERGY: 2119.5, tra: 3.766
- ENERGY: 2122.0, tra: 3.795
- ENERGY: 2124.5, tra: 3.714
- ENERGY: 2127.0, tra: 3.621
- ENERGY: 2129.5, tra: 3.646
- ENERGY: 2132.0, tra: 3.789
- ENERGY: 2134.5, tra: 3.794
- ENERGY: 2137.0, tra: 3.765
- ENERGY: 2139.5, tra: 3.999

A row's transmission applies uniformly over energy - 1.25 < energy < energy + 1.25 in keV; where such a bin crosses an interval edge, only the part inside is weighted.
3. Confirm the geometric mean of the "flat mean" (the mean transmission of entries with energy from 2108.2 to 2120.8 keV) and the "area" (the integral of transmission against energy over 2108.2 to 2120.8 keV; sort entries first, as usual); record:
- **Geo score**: 13.8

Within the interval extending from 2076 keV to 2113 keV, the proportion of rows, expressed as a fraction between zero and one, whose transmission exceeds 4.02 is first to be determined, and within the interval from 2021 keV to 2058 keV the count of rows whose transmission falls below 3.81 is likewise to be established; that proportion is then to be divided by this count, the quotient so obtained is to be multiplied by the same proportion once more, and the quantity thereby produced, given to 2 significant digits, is 0.28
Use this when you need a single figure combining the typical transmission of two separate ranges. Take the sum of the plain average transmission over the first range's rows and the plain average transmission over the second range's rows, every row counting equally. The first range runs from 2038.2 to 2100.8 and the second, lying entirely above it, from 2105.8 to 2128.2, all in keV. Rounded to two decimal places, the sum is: 8.07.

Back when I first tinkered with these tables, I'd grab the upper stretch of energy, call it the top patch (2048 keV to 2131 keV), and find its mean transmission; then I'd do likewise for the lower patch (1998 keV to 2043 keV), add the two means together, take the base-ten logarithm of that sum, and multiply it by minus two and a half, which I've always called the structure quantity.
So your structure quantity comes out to -2.28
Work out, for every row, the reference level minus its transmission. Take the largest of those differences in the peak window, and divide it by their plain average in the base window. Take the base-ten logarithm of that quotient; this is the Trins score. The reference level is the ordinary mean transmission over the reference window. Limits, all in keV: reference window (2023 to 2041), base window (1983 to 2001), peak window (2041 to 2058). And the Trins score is -1.6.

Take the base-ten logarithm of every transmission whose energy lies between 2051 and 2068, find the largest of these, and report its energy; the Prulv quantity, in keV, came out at 2067.0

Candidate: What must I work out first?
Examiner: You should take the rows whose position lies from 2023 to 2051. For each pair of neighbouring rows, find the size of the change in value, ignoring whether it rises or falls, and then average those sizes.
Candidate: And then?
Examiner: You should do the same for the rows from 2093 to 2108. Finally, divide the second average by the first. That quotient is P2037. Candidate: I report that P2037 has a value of 1.4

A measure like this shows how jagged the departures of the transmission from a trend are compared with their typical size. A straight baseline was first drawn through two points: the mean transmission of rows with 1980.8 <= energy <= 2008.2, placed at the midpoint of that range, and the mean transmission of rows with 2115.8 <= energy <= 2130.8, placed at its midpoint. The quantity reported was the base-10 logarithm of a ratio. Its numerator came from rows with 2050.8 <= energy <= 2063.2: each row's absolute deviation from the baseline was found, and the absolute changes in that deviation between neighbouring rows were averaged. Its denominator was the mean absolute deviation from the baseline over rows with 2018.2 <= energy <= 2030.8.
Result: -0.35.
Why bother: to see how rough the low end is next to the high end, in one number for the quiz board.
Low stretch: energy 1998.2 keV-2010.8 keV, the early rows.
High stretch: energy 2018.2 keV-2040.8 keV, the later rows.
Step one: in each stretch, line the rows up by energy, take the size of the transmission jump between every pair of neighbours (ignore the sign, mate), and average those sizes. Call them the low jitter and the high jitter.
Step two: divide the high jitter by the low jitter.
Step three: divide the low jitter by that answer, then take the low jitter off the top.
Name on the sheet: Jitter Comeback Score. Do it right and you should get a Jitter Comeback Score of 1.62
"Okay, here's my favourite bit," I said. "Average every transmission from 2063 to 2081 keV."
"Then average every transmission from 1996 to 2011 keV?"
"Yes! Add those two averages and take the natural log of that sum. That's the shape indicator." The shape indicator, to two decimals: 2.17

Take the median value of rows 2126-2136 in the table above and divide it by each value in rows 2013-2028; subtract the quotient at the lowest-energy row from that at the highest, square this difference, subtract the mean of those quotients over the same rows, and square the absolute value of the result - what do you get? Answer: 0.94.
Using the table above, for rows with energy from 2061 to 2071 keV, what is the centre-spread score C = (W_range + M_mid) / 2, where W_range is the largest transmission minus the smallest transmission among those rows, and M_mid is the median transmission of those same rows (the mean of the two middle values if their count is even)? 2.4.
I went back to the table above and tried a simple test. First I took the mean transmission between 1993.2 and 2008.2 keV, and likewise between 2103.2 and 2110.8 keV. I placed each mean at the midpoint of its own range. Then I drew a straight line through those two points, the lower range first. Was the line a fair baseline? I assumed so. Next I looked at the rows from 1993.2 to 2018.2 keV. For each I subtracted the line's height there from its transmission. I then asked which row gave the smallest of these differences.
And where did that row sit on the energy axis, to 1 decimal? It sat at 1994.5 keV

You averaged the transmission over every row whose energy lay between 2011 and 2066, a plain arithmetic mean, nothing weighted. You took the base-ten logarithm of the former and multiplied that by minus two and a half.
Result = -1.52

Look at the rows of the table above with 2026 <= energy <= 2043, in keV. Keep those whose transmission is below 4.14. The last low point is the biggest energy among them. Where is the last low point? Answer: 2039.5 keV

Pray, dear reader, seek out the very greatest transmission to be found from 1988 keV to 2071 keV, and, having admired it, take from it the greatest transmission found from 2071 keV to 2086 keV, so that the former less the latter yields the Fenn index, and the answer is -0.1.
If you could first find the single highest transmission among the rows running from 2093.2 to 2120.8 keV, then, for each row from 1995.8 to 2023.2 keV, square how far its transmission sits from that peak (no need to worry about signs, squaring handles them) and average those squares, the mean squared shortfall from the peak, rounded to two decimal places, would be 0.25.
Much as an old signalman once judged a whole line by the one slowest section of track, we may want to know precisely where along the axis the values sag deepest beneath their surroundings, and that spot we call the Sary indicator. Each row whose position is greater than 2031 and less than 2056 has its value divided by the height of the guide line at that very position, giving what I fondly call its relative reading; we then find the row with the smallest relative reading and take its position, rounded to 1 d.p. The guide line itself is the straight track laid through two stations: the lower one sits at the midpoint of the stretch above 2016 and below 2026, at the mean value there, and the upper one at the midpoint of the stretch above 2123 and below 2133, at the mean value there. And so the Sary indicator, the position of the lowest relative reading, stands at 2054.5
